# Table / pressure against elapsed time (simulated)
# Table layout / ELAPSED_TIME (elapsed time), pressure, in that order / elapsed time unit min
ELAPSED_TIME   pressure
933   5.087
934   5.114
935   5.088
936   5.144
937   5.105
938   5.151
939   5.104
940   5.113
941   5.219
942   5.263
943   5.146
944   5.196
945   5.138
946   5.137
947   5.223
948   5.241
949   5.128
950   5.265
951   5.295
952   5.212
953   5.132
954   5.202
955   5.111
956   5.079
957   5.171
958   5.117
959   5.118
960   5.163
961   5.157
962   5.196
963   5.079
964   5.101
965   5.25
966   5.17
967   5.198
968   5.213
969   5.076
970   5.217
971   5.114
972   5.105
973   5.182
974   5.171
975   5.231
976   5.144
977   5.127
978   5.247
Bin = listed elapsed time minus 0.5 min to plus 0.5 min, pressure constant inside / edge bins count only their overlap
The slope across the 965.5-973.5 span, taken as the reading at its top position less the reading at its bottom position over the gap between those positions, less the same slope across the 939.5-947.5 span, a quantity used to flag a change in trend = -0.014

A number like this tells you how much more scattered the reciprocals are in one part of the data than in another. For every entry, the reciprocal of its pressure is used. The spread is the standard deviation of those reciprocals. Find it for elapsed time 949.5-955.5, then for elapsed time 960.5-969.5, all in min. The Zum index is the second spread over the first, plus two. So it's 2.9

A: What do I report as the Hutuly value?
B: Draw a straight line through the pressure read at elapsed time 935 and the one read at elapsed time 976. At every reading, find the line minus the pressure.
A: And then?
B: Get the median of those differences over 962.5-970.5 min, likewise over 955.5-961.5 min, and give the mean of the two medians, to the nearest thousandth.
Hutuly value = -0.034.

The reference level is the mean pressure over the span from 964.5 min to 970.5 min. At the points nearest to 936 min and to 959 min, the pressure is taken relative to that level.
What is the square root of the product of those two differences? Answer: 0.055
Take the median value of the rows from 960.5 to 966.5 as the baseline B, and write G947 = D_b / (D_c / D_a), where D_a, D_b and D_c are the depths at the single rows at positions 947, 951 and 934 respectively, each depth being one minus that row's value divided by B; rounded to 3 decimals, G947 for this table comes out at 0.031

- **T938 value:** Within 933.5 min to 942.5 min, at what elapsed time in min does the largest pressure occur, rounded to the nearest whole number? 942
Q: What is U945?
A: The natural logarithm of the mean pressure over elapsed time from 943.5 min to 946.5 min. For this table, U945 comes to 1.64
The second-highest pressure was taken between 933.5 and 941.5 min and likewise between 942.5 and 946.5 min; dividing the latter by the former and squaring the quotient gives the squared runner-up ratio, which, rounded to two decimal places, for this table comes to 1.00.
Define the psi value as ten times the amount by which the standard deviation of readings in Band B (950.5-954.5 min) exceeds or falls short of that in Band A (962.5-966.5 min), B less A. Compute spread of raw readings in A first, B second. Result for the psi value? -0.1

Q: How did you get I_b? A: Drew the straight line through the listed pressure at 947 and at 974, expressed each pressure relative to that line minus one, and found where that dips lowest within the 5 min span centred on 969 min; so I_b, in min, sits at 969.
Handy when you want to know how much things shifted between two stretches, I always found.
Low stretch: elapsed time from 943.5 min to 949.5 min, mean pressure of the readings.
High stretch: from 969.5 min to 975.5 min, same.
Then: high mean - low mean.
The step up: -0.01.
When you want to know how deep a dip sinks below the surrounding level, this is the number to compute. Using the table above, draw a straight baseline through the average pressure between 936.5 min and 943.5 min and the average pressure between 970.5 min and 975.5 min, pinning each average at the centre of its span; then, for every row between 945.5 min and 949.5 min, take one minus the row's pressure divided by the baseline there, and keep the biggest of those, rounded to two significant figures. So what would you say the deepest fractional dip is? 0.0059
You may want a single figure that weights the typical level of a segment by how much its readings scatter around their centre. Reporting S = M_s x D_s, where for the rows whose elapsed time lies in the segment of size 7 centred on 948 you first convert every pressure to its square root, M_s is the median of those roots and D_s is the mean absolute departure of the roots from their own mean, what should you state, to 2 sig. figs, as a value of 0.030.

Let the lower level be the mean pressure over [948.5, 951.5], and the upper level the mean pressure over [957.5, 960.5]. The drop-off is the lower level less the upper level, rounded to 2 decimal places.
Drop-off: 0.10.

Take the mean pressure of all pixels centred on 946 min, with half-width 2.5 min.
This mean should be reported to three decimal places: 5.187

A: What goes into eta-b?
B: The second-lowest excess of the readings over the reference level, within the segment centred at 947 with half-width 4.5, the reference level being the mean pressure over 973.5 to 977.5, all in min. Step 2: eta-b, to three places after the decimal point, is -0.031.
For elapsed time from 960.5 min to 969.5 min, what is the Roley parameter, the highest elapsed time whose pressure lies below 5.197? 969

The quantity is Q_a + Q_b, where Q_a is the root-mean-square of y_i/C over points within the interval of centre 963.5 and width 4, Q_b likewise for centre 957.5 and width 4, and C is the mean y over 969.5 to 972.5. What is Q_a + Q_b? 1.998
